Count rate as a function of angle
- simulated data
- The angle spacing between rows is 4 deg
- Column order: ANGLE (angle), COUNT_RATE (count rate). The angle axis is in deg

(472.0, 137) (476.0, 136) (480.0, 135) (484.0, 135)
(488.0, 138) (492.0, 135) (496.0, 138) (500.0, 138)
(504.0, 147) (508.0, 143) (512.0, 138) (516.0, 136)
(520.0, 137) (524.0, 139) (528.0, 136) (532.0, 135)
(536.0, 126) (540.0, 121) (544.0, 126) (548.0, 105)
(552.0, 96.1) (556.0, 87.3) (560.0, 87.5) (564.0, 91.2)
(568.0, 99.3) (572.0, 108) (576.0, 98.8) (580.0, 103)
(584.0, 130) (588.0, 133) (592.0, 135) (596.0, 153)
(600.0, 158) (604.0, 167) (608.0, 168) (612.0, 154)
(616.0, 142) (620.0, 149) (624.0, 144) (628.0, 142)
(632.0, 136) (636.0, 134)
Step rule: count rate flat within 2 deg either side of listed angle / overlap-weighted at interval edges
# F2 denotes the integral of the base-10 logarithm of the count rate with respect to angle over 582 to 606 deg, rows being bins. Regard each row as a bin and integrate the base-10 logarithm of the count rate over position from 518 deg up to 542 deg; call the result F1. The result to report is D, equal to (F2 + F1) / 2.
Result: 51.4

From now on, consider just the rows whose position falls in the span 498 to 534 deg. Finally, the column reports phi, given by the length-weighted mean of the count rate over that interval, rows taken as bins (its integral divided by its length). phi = 139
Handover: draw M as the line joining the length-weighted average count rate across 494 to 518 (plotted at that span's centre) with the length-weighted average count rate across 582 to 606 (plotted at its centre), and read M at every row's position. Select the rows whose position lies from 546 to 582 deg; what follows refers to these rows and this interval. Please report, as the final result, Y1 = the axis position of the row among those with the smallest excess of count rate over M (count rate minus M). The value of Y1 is 560.0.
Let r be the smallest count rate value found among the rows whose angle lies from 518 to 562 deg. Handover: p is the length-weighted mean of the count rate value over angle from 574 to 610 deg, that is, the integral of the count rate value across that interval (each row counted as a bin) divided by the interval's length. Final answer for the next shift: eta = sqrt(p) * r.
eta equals 1027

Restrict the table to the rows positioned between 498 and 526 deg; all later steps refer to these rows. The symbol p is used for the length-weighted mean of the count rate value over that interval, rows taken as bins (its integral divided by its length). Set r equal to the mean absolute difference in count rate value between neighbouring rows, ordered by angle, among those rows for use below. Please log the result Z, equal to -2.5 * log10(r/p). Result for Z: 3.9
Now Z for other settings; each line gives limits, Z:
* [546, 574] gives 2.9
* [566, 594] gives 2.8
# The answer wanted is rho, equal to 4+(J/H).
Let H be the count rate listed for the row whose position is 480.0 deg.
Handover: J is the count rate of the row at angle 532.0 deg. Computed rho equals 5.00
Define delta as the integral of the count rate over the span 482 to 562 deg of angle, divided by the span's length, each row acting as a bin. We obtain 127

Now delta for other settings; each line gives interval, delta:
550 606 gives 118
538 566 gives 102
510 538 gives 135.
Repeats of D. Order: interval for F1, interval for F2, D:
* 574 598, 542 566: 49.0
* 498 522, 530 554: 50.6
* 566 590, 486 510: 50.3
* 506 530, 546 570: 49.4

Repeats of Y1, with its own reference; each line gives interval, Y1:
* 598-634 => 632.0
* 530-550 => 548.0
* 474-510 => 492.0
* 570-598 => 576.0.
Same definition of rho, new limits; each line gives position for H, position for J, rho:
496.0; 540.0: 4.88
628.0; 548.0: 4.74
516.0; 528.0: 5.00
